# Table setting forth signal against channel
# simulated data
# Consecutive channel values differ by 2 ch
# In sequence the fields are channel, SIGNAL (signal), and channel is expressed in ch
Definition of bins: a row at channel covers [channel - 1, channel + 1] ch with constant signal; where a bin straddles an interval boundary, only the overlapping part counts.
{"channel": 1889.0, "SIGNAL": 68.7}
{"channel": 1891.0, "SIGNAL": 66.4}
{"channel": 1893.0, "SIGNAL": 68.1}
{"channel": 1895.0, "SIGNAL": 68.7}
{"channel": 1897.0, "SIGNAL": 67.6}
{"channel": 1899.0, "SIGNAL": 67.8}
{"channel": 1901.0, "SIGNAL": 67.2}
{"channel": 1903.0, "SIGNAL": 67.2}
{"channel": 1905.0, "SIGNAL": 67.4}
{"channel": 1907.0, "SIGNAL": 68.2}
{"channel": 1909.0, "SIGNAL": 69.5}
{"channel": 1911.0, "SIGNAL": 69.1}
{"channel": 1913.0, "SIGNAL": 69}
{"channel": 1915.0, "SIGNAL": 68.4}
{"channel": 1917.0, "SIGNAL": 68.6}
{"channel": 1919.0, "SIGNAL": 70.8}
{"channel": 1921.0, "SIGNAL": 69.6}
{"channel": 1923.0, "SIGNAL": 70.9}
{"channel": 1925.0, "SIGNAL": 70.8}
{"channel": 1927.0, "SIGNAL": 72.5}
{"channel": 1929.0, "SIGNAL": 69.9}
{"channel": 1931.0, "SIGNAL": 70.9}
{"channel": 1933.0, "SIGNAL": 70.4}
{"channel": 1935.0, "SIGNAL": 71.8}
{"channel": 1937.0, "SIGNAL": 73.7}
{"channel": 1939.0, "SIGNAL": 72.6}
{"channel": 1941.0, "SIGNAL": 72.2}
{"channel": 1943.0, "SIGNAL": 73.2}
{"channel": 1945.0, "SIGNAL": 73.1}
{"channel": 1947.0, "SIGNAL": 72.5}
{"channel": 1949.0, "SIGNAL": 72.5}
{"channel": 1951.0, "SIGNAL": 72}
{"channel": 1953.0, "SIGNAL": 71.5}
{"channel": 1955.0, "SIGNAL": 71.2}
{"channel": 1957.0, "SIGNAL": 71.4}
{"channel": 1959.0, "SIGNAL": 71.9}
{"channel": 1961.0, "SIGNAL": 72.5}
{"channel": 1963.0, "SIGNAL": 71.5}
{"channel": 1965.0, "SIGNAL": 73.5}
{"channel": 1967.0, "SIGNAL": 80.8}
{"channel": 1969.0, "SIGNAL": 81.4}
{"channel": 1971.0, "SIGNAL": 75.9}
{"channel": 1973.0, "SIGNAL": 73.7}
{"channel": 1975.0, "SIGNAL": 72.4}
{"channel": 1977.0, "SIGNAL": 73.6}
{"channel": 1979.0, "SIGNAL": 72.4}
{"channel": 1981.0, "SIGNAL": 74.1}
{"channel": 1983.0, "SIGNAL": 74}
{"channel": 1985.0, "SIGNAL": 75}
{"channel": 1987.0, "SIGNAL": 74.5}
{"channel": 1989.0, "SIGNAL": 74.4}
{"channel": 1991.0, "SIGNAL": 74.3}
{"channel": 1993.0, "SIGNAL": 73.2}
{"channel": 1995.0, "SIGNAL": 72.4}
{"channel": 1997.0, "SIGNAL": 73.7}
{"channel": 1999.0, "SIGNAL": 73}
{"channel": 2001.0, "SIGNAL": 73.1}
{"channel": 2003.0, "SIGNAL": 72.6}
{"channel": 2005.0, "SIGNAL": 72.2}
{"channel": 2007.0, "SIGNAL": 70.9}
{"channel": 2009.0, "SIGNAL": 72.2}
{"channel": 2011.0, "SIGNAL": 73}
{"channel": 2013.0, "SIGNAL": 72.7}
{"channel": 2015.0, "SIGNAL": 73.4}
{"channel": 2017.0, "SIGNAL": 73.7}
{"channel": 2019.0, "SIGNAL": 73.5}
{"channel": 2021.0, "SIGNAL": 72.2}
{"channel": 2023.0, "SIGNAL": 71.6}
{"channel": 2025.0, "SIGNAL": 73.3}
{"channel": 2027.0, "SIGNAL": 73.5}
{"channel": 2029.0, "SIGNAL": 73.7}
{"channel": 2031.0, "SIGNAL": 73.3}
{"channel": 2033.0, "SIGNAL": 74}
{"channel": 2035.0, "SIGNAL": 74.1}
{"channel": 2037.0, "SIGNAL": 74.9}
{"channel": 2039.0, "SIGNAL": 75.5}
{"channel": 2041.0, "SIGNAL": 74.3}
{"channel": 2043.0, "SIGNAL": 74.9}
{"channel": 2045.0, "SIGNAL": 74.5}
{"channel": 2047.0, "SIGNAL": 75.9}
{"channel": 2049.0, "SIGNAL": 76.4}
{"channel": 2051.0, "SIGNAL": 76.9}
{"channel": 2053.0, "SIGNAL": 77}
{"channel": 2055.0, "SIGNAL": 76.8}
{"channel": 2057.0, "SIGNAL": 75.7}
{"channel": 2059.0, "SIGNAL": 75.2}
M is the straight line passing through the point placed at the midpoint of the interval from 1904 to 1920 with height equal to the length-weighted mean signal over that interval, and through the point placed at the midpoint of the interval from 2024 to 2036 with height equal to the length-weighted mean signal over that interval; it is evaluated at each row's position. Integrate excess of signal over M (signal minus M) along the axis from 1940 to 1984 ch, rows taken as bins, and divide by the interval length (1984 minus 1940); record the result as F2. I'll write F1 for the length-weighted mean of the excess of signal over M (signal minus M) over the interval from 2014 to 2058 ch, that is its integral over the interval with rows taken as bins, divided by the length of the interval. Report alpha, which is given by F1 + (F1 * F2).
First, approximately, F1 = 0.6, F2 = 2.6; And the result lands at 2.2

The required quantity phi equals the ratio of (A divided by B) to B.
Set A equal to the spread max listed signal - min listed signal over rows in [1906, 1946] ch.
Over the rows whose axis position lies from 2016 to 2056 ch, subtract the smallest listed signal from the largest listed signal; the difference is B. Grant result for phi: 0.19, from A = 5.50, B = 5.4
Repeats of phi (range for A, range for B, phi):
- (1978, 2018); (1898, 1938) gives 0.10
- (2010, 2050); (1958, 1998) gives 0.05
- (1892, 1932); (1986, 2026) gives 0.41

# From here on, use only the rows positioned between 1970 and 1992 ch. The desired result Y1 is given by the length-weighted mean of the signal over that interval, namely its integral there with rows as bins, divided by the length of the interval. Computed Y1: 74.0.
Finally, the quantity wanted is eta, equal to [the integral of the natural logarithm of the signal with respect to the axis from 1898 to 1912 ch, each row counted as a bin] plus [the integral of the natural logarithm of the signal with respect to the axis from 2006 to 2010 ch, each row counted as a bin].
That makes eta 76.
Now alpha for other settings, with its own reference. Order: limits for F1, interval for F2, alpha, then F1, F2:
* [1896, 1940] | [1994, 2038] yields 0.6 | 0.6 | 0.0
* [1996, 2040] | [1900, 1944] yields 0.0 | 0.0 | 0.9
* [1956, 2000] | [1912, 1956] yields 6.3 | 2.5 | 1.5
